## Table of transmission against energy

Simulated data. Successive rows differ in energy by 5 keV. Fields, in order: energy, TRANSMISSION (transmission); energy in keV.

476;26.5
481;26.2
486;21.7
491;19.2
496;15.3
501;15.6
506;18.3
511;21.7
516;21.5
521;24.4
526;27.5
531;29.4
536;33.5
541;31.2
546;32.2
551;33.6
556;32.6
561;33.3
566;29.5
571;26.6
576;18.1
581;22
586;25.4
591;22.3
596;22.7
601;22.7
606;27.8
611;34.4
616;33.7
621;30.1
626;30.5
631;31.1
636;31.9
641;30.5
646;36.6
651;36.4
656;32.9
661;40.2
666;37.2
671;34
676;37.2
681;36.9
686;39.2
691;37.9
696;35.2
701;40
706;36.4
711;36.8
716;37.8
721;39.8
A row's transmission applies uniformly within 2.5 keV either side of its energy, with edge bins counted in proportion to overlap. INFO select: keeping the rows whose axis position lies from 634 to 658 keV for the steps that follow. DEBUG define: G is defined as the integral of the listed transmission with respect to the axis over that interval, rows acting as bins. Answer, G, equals 809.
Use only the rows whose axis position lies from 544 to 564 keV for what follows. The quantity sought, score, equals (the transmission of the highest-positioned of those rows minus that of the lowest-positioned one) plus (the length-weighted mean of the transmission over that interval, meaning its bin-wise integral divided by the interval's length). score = 34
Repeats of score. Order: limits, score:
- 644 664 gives 40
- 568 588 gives 22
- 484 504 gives 12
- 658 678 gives 34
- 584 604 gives 21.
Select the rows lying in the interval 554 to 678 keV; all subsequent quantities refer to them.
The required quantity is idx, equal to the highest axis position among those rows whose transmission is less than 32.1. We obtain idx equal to 641 keV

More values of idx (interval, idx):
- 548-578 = 576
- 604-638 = 636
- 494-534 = 531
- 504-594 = 591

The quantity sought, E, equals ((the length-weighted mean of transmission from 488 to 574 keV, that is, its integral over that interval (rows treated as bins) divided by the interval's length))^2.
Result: 683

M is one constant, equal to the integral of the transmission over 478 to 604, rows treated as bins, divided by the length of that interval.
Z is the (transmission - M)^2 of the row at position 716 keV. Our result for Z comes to 162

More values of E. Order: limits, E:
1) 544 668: 908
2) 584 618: 725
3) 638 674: 1251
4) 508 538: 680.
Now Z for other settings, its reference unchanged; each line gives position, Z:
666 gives 147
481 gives 1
